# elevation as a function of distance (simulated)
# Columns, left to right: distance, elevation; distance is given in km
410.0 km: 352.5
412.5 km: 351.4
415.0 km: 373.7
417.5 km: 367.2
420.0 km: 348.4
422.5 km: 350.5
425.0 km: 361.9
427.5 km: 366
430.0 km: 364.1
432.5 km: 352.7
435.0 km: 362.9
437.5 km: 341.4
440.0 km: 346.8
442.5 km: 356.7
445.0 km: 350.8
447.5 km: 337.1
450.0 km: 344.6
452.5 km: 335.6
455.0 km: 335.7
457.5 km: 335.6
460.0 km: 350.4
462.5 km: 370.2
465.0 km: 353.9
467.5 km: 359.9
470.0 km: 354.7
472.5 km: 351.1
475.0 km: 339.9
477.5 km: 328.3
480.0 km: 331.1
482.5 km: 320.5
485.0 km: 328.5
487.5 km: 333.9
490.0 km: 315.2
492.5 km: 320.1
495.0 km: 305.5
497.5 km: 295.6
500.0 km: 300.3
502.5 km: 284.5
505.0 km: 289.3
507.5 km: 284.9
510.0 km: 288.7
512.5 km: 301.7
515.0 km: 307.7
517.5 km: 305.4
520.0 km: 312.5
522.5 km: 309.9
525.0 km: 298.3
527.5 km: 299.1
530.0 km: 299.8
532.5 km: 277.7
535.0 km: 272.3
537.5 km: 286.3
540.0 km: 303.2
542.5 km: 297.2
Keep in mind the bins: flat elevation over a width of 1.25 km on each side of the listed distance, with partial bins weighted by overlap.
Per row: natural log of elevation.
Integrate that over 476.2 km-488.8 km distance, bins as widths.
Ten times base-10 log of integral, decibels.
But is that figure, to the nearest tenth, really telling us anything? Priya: 18.6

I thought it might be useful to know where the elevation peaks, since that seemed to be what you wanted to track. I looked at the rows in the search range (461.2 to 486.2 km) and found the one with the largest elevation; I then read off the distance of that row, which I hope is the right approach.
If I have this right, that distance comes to 462.5 km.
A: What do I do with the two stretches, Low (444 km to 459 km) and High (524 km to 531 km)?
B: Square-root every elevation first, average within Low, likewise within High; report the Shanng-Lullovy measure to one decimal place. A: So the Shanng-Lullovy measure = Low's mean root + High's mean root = 35.7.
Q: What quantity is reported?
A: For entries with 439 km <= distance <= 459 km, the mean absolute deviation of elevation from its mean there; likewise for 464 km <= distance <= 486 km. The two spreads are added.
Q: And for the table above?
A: 19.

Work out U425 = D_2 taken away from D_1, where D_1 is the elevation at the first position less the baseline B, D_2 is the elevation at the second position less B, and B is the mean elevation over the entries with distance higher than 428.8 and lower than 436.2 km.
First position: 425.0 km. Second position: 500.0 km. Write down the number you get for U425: 62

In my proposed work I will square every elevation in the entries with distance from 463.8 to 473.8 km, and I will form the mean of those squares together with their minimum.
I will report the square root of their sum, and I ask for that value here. 499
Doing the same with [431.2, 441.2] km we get 490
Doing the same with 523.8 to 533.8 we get 404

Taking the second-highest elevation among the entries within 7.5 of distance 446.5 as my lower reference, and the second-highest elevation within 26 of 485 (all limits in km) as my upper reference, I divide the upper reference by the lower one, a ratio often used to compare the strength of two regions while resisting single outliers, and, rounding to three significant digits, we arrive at 1.03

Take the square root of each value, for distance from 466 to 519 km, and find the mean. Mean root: 17.8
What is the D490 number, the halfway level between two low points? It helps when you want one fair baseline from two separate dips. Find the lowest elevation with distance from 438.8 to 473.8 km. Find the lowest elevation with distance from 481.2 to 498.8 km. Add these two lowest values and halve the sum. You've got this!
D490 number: 316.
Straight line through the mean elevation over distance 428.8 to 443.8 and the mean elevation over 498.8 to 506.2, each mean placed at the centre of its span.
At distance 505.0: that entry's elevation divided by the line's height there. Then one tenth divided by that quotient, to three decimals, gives 0.100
